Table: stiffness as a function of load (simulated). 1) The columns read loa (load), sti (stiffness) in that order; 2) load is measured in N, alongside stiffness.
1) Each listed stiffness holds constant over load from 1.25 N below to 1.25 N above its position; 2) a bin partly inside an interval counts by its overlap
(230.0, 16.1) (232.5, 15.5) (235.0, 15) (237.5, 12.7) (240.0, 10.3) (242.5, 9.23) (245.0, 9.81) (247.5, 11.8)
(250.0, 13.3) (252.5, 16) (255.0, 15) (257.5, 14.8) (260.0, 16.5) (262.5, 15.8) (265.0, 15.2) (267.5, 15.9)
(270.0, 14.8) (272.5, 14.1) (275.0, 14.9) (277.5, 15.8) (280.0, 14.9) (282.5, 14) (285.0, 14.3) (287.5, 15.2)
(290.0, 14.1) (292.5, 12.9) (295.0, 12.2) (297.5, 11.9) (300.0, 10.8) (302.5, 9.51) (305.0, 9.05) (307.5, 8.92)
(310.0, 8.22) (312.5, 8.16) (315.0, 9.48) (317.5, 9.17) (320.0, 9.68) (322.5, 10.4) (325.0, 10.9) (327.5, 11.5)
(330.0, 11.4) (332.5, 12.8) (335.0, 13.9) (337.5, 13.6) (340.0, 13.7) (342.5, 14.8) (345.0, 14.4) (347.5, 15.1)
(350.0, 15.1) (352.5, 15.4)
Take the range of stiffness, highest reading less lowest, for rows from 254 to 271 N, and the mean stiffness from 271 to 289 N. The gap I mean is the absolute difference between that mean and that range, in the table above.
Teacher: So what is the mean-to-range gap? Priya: 13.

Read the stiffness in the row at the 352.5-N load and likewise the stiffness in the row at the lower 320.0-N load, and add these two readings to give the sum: 25.1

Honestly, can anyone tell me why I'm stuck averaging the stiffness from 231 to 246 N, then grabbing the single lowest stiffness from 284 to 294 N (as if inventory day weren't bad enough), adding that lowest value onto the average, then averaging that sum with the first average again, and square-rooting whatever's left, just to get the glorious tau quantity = 4.3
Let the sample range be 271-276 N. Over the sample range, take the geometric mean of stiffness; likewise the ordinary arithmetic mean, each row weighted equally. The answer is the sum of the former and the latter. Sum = 29.0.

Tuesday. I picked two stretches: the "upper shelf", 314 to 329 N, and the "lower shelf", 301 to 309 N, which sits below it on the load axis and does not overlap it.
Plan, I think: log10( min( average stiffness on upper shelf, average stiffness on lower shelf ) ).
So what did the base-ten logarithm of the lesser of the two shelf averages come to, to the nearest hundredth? 0.96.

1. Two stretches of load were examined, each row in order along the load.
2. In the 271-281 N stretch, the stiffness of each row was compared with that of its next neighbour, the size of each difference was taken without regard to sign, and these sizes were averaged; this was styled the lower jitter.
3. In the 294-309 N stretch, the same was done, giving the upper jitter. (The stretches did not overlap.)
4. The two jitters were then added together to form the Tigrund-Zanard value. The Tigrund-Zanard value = 1.52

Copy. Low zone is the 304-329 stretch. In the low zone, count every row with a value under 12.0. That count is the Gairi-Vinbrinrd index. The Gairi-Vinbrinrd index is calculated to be 10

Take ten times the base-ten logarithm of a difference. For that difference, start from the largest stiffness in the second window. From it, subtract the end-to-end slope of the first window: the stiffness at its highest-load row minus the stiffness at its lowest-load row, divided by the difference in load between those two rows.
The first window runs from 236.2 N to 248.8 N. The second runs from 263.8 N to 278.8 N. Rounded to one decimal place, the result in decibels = 12.0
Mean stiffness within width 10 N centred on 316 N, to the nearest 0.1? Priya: 9.1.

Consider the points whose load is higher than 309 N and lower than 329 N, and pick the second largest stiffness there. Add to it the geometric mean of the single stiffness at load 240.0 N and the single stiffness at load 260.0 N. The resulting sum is 23.9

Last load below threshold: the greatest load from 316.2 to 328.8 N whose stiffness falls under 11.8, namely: 327.5 N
